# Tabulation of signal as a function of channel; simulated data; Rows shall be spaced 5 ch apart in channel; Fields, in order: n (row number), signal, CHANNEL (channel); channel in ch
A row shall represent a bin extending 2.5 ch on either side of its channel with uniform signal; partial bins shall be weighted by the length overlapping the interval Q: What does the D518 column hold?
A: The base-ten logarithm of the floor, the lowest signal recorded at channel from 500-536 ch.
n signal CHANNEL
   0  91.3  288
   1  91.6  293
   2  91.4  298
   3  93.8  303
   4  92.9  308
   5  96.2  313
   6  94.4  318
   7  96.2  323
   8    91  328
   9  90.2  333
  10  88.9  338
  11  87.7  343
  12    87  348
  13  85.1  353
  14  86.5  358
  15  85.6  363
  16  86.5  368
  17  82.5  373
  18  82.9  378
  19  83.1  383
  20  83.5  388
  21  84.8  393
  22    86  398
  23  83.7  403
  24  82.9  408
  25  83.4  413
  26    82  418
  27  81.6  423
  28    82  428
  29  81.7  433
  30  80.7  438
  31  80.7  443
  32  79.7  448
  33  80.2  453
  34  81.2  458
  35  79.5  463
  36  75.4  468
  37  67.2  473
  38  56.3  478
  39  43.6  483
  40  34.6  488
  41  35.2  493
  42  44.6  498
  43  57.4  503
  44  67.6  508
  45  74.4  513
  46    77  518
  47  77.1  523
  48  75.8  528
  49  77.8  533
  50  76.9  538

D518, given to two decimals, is 1.76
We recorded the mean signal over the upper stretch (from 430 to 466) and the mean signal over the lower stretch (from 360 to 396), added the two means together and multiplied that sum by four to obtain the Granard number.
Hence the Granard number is 659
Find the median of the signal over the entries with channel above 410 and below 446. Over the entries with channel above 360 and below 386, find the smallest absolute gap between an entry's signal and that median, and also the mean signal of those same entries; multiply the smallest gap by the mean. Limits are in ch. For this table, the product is 67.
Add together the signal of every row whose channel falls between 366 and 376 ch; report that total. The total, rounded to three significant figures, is 169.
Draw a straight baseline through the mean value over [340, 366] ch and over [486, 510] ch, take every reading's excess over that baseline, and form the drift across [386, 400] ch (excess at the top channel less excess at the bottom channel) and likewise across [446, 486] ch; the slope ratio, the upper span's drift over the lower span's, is -5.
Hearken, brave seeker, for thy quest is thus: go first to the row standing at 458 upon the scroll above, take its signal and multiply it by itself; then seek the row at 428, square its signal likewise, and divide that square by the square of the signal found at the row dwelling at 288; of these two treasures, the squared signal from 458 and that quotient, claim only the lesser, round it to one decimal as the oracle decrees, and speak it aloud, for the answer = 0.8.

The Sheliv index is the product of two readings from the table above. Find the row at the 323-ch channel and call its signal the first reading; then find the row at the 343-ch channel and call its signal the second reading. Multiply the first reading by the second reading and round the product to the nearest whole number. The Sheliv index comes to 8437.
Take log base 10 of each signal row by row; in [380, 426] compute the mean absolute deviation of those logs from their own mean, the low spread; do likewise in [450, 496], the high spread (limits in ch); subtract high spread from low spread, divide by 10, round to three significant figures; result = -0.0126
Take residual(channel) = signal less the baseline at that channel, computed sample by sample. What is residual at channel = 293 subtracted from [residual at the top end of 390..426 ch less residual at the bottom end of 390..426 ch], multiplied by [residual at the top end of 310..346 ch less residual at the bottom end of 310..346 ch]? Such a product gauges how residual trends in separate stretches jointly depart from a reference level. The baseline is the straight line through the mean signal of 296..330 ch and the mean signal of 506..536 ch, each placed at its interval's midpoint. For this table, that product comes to -20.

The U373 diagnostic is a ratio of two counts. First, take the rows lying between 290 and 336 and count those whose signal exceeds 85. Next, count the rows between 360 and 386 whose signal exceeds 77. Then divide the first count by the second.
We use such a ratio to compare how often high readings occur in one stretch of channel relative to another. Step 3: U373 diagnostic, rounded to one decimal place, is 1.8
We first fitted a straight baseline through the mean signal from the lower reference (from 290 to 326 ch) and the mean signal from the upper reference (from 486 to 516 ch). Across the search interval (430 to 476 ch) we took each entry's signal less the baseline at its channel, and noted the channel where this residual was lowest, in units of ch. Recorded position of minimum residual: 473 ch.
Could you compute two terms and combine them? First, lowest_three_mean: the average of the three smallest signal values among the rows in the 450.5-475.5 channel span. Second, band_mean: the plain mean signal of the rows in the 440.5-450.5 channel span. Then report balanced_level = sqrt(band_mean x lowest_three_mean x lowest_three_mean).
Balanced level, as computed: 663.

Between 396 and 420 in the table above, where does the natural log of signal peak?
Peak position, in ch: 398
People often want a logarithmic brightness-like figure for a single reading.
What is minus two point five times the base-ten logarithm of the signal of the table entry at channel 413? -4.80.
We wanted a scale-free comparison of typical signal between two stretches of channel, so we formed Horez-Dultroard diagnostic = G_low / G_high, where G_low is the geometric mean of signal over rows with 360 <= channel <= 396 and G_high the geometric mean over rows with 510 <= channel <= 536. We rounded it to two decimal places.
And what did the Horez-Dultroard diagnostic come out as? 1.10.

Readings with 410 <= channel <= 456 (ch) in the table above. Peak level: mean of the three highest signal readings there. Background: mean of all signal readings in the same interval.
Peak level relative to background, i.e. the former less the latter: 1.1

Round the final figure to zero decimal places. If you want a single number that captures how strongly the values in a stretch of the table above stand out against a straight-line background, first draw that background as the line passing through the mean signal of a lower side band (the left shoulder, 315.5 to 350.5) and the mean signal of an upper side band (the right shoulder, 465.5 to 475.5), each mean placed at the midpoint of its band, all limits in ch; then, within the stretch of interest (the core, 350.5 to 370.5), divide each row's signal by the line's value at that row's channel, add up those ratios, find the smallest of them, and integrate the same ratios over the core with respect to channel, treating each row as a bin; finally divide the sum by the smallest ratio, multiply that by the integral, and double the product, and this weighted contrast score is 162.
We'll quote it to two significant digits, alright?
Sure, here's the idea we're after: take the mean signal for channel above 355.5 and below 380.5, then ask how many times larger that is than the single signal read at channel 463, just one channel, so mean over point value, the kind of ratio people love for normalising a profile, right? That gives 1.1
